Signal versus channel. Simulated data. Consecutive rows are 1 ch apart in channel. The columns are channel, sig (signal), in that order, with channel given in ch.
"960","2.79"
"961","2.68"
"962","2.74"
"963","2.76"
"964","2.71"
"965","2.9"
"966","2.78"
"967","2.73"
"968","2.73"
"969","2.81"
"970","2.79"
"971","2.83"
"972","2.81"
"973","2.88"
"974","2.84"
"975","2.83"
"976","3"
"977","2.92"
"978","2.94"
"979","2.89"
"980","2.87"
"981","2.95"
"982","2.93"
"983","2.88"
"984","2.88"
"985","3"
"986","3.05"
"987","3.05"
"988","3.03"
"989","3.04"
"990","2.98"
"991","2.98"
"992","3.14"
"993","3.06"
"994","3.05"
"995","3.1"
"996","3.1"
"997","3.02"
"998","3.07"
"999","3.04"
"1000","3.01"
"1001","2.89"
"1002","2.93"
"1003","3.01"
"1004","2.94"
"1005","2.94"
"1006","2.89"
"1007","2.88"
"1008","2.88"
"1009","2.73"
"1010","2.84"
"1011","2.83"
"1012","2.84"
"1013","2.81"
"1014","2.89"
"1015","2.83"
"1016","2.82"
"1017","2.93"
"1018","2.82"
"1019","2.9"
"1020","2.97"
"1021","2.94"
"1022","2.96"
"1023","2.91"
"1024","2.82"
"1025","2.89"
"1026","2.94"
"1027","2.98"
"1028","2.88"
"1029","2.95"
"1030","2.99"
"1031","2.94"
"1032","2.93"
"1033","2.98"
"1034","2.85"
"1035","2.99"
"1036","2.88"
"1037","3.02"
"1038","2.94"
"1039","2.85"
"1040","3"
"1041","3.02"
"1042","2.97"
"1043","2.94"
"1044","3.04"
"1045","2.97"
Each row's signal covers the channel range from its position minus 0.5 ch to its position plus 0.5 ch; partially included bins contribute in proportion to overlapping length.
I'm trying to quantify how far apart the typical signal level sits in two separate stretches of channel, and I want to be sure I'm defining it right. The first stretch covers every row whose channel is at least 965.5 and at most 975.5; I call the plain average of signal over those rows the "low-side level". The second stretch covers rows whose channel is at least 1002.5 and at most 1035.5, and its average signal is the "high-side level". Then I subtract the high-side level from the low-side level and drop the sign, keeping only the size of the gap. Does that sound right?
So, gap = 0.10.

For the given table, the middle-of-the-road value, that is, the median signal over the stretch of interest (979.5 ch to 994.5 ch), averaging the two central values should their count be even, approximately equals 3.00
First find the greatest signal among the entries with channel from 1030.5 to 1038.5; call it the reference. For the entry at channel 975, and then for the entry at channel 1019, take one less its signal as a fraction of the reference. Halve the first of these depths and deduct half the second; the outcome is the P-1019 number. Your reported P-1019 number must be 0.012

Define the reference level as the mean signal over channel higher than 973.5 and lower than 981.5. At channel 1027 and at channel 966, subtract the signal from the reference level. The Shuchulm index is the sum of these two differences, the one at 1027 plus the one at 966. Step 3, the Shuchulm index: 0.050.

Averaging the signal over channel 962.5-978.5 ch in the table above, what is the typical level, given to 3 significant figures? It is 2.83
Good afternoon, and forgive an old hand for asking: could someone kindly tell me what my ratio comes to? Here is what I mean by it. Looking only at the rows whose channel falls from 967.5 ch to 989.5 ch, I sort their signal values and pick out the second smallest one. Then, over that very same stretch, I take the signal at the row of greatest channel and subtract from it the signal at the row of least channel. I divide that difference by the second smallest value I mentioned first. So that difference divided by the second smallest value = 0.11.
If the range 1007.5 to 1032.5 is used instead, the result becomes 0.02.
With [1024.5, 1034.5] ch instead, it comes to -0.01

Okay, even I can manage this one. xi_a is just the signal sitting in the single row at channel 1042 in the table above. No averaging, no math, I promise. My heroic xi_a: 2.97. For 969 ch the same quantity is 2.81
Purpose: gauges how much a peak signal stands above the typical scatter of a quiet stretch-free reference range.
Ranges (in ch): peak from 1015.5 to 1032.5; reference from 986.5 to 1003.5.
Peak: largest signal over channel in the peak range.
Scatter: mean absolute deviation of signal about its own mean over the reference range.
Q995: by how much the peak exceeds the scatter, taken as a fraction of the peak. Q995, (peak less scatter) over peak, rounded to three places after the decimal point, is 0.985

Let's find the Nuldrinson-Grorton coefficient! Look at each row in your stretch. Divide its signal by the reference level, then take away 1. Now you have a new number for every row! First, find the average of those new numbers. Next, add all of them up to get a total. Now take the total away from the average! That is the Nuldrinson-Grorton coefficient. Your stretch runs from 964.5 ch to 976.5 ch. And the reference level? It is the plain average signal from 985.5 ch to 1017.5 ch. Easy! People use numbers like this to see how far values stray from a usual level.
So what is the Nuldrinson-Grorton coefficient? 0.48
